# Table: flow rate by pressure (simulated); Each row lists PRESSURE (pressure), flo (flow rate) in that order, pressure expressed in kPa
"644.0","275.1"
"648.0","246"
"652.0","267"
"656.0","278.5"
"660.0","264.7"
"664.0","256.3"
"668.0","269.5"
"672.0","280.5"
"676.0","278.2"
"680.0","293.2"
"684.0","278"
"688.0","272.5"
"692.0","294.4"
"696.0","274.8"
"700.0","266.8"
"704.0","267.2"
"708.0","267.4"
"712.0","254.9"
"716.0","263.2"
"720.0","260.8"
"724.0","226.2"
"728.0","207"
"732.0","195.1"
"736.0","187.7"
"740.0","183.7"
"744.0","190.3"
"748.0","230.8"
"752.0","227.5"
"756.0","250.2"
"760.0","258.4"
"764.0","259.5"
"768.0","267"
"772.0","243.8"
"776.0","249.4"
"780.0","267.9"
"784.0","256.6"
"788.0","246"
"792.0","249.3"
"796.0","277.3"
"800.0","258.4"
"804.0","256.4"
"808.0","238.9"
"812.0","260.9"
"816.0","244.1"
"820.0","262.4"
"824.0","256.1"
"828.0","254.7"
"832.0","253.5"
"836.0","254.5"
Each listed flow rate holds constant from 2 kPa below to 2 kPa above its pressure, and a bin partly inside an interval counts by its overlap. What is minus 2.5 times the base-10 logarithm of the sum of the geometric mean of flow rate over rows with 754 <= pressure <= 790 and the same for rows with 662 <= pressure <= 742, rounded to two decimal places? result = -6.76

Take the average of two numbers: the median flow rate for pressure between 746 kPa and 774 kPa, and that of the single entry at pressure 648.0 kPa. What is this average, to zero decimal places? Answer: 248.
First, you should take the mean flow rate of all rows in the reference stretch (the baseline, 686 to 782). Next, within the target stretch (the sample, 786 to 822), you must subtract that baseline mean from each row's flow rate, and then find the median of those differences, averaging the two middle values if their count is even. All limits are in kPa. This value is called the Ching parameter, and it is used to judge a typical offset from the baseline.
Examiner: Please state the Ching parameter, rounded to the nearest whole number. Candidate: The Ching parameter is 12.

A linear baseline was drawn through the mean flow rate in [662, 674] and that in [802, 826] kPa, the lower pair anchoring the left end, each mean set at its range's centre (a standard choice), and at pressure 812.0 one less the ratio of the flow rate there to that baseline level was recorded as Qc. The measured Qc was -0.03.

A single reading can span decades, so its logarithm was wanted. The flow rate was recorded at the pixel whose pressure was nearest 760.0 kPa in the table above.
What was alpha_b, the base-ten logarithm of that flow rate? 2.41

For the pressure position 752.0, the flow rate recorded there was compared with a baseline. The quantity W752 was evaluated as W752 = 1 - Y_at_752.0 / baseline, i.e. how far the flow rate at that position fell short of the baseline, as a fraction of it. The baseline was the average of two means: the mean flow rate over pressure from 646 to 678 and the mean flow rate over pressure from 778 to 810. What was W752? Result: 0.13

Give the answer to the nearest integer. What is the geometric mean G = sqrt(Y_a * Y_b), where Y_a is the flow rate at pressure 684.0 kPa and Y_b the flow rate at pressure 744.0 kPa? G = 230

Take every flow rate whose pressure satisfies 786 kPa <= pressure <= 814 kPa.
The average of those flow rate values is 255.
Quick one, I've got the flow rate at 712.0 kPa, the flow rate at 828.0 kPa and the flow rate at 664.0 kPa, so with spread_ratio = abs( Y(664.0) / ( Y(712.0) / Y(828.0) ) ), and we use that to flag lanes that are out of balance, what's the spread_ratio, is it 256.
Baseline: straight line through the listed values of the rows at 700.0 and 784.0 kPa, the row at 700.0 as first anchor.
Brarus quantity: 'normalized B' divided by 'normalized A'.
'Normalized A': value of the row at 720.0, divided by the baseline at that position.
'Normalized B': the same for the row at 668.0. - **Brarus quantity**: 1.01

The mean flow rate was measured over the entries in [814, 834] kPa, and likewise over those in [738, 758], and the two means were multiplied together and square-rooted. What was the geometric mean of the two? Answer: 235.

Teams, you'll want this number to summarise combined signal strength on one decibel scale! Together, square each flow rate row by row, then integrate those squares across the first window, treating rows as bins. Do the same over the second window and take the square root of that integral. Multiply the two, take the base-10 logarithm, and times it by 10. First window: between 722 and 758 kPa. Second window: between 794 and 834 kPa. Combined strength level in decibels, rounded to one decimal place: 94.2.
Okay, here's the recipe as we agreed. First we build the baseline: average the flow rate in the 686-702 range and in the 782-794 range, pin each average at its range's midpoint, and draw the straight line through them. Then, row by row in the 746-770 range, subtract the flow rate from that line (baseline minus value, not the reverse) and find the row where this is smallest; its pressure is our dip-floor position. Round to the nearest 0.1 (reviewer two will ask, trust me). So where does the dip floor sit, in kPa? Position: 768.0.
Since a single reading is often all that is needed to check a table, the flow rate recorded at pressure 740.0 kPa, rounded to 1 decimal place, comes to 183.7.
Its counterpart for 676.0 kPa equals 278.2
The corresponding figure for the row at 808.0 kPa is 238.9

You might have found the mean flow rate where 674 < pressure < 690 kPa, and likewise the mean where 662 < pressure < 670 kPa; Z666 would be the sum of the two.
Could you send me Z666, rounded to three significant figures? 543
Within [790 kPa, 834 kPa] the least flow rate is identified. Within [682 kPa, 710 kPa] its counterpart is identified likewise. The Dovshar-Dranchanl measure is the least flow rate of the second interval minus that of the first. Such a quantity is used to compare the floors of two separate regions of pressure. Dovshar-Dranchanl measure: 28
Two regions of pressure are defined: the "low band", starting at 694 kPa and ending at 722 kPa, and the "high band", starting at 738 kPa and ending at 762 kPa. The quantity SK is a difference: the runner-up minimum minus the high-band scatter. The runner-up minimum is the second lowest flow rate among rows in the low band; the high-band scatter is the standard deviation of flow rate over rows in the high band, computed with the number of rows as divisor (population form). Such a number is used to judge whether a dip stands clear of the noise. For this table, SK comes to 233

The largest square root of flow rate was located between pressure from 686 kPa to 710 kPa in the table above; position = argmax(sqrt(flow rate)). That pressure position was 692.0 kPa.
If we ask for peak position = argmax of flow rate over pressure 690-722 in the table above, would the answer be 692.0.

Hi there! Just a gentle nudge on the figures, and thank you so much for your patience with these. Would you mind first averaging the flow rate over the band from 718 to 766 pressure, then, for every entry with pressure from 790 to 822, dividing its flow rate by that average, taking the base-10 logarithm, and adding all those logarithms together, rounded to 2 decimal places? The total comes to 0.47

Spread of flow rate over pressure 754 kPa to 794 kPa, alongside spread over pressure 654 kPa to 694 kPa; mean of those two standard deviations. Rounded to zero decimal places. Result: 10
